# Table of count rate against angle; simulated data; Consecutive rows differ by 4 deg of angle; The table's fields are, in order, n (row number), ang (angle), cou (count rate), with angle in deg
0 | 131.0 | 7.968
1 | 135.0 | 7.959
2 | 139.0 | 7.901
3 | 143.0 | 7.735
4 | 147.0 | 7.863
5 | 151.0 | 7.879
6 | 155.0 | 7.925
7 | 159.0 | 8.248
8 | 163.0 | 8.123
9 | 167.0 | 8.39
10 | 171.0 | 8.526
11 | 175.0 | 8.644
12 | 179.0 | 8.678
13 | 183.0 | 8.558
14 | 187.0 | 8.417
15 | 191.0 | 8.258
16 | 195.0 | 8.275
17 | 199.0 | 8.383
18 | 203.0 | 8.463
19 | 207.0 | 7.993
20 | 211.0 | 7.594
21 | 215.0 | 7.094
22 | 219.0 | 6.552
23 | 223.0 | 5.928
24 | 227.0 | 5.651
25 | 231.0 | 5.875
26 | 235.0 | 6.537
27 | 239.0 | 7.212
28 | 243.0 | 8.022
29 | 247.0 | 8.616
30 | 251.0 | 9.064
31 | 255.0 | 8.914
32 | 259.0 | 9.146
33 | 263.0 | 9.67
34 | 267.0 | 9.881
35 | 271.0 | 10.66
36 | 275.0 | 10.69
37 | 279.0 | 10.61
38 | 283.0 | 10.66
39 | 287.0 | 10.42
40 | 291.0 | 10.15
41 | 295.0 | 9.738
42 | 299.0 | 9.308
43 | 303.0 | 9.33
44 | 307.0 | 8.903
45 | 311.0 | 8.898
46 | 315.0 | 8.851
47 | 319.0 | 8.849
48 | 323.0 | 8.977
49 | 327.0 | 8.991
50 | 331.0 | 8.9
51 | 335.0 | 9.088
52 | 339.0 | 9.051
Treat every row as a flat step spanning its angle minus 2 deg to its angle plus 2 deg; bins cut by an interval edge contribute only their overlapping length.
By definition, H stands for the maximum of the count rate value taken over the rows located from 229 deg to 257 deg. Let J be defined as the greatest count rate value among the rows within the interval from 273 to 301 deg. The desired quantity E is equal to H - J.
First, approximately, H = 9.064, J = 10.69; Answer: -1.6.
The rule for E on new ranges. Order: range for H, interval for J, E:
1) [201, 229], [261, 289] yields -2.2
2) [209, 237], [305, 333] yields -1.4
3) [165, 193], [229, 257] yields -0.4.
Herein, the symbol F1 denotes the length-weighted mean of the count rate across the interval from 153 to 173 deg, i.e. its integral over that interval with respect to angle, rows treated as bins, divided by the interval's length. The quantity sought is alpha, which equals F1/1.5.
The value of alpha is 5.5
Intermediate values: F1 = 8.2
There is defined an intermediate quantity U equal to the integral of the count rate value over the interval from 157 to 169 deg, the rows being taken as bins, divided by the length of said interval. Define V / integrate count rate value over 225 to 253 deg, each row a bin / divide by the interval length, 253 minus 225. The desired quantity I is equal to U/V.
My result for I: 1.13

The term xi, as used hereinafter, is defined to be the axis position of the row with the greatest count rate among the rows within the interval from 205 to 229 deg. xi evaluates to 207.0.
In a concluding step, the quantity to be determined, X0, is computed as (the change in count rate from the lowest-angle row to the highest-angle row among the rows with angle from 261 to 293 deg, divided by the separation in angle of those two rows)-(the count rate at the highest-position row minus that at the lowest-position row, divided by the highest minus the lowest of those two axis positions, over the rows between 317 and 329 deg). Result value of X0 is -0.001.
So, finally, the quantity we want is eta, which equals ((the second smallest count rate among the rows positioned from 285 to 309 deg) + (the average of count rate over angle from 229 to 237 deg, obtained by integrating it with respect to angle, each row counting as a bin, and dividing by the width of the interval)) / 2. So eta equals 7.8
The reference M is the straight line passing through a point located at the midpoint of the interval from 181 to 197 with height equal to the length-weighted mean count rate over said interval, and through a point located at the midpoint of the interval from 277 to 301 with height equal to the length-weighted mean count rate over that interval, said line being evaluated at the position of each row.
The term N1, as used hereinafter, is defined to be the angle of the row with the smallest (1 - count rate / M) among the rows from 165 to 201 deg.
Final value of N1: 175.0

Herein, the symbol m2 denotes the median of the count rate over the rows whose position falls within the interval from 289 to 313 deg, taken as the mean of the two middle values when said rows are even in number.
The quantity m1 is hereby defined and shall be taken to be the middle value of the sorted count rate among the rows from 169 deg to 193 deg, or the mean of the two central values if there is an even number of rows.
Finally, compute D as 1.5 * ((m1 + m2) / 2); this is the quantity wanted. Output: 13.4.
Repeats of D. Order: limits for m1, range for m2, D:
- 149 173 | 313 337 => 12.8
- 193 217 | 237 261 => 12.7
